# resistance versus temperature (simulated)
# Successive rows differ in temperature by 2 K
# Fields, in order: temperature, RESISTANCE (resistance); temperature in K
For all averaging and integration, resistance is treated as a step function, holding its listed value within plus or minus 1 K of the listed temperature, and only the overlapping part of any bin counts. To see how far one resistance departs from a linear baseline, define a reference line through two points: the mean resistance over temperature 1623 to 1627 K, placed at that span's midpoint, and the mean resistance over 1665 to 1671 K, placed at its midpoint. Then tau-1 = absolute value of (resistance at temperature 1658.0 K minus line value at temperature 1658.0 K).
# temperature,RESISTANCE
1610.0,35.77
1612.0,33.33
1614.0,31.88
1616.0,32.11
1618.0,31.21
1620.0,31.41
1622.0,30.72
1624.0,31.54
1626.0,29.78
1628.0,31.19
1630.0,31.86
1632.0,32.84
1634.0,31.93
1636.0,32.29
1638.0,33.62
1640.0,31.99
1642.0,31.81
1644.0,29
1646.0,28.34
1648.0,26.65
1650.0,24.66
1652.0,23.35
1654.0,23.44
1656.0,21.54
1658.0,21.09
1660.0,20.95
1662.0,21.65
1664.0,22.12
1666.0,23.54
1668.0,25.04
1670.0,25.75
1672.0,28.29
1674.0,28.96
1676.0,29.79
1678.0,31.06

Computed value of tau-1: 5.1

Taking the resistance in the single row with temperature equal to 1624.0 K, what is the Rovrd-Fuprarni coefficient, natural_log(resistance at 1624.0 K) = 3.5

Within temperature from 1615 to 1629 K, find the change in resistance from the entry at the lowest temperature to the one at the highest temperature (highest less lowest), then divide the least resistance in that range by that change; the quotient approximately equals -32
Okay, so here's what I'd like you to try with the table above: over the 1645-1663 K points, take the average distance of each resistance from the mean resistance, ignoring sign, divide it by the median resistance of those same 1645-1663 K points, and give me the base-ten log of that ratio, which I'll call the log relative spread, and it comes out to -1.1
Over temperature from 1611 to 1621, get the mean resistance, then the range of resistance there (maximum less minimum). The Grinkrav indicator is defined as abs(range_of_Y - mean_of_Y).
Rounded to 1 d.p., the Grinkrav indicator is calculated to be 29.9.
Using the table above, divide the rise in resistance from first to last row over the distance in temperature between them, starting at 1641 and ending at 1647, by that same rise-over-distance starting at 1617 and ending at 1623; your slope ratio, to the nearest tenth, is 7.1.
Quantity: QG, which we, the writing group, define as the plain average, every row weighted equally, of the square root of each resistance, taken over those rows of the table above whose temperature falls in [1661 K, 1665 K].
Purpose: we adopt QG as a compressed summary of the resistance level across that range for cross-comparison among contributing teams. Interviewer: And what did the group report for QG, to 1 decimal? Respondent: 4.7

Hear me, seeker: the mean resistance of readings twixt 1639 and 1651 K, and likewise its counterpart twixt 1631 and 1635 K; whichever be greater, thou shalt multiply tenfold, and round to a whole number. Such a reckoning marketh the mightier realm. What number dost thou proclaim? 324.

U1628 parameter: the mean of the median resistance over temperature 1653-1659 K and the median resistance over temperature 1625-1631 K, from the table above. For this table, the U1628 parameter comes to 26.4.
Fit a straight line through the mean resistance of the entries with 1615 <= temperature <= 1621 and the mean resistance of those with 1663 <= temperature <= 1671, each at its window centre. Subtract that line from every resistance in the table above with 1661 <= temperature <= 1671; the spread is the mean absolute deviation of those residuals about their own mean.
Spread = 1.79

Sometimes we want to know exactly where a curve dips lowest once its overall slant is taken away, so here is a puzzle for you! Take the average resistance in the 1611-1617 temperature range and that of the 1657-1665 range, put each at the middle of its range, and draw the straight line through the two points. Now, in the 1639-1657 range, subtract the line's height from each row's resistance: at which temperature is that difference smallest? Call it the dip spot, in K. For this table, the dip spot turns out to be 1656.0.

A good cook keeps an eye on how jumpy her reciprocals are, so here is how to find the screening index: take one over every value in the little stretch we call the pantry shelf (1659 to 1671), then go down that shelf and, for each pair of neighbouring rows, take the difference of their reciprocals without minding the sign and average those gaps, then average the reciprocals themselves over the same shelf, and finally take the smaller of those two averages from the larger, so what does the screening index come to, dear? 0.042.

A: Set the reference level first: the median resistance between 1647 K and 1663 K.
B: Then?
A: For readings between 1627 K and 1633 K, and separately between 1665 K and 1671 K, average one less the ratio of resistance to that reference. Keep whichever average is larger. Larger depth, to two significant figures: -0.10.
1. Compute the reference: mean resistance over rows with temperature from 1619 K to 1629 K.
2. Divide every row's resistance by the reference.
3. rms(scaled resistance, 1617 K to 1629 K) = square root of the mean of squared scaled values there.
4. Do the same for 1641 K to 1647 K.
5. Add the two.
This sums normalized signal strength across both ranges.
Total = 1.96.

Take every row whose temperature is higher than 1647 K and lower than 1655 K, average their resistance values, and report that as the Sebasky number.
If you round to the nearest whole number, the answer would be 25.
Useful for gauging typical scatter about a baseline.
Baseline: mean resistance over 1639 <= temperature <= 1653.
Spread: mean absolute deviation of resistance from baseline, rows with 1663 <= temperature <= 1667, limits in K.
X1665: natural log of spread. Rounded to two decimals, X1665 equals 1.64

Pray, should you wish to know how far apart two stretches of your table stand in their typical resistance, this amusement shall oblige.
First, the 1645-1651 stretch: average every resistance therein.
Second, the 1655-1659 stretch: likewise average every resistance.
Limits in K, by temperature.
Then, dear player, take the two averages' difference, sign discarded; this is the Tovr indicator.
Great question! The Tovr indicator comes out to 5.2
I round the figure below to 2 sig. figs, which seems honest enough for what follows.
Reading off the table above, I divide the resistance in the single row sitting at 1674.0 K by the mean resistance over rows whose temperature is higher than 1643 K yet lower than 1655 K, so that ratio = 1.1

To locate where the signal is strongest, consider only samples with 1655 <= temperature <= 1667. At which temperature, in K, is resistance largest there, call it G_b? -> 1666.0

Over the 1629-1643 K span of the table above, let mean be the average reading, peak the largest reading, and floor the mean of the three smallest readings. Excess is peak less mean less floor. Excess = -31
